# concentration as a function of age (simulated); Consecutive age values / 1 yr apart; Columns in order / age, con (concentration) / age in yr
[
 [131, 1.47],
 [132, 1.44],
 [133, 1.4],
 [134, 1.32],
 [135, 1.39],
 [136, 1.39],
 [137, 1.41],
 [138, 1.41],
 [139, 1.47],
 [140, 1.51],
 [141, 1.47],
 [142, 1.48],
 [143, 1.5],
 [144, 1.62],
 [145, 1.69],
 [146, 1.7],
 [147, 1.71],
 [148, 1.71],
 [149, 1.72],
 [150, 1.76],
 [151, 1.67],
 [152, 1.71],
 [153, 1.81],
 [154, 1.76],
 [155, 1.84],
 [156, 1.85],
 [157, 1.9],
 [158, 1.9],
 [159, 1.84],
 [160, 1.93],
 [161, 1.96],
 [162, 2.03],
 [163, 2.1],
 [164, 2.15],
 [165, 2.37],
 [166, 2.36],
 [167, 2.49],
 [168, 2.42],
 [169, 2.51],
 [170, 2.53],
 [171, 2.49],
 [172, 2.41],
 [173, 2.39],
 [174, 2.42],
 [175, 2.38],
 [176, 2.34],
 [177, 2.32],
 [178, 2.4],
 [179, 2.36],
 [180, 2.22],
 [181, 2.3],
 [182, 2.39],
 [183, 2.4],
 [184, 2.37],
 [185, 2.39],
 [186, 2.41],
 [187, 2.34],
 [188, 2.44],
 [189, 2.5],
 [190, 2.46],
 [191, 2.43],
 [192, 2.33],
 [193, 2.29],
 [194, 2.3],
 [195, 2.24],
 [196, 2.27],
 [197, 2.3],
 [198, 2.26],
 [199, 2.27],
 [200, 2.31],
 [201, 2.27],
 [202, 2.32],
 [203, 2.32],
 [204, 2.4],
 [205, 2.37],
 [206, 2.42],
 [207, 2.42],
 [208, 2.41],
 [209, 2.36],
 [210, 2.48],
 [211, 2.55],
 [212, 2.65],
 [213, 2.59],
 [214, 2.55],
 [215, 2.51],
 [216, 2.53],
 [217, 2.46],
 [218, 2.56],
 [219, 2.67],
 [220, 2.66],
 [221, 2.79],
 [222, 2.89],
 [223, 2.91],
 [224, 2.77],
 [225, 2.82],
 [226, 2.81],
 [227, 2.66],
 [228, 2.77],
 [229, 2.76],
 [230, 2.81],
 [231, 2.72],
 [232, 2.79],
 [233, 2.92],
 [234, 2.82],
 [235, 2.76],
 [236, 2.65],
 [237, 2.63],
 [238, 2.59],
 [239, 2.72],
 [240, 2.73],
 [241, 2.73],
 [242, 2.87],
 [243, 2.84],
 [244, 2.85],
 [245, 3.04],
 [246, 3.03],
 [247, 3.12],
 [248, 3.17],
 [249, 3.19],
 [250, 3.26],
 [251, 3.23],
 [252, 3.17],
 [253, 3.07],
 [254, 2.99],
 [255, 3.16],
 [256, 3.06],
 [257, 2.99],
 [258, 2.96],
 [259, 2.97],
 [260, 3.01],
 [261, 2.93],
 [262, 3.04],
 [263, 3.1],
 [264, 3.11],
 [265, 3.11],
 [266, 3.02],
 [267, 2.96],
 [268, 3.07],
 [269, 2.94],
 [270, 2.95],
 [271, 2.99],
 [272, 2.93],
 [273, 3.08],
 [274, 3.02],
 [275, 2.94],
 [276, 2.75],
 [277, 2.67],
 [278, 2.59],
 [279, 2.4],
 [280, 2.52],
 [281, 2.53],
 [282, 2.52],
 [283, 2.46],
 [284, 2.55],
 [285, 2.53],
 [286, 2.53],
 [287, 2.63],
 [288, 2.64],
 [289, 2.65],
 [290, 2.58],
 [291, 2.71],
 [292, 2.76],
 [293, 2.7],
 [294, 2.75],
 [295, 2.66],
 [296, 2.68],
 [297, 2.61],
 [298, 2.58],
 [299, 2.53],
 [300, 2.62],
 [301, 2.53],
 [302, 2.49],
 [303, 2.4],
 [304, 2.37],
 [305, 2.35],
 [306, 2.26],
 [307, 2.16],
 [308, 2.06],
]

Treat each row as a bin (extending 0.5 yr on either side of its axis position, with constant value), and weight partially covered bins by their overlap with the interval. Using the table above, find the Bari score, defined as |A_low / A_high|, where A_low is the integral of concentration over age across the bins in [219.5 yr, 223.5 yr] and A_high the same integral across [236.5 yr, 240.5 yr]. 1.05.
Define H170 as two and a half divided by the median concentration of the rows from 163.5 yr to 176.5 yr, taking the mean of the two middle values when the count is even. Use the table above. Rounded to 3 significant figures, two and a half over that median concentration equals 1.04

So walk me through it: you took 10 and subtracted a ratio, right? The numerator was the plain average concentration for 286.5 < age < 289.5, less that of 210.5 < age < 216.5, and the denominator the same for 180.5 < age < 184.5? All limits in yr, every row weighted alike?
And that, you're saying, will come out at 10.0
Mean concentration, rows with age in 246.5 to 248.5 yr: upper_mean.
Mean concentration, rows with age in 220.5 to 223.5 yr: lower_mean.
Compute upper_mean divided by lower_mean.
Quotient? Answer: 1.1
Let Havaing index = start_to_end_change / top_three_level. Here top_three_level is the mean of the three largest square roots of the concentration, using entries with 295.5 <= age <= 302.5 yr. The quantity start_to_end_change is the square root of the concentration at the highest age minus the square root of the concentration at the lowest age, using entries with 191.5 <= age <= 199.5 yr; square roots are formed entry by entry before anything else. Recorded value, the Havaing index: -0.012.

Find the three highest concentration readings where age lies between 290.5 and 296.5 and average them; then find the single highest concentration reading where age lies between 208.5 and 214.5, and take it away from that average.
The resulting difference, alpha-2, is 0.1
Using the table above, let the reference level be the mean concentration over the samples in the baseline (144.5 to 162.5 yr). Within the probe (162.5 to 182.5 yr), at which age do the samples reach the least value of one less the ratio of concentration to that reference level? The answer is 170 yr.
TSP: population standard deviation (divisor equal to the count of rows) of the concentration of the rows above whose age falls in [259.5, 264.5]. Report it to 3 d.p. 0.066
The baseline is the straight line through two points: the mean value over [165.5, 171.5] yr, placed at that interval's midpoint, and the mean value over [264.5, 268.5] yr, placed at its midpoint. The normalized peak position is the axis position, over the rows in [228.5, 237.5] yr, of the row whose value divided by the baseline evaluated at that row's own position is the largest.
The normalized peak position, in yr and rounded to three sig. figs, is 233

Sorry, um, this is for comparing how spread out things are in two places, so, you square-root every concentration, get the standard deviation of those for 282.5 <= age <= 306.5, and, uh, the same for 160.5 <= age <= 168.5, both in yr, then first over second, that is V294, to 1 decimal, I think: 0.6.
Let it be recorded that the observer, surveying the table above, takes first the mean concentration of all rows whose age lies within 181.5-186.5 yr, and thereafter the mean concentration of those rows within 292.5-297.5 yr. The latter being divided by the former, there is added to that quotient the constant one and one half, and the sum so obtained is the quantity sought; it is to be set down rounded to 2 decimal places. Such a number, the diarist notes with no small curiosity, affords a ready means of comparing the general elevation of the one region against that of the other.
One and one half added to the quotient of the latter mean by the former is 2.62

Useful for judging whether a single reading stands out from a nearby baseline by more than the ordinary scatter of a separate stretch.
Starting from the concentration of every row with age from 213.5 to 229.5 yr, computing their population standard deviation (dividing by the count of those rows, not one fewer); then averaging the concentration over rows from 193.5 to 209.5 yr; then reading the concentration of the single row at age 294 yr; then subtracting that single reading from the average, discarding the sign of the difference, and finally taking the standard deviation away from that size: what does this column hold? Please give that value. 0.29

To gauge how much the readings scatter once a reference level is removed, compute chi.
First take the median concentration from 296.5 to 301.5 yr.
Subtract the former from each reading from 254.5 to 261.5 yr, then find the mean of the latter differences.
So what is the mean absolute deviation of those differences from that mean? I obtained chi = 0.056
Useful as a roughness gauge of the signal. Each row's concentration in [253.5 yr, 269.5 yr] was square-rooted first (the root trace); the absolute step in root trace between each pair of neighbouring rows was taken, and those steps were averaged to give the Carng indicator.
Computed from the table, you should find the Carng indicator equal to 0.0205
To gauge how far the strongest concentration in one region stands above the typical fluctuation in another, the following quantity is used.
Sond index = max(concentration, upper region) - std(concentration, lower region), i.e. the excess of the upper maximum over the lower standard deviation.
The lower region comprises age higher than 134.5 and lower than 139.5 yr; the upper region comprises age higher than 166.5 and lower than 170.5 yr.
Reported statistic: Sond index 2.50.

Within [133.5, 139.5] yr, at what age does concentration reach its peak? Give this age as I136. 139 yr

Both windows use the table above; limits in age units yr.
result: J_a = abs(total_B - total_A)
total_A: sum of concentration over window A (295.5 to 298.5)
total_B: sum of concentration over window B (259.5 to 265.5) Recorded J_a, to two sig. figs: 10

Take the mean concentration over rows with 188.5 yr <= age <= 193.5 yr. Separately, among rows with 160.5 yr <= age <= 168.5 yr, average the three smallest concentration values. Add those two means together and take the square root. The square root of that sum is 2.11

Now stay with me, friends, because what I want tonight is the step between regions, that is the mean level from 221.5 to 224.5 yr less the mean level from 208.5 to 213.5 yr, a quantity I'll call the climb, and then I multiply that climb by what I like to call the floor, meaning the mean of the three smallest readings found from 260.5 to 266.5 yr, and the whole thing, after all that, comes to 1.0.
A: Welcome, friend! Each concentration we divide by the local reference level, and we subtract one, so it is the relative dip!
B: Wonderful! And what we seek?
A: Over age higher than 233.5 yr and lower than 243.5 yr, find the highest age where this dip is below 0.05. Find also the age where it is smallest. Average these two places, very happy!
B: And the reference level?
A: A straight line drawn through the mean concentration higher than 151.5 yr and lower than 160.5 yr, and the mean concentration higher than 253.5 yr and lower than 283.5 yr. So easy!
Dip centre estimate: 239.5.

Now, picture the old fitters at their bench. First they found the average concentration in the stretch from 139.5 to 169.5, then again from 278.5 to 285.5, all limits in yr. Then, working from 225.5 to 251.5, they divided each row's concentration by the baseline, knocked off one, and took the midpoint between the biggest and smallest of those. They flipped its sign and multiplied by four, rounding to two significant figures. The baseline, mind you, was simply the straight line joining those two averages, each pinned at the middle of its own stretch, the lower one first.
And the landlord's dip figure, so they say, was -1.0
